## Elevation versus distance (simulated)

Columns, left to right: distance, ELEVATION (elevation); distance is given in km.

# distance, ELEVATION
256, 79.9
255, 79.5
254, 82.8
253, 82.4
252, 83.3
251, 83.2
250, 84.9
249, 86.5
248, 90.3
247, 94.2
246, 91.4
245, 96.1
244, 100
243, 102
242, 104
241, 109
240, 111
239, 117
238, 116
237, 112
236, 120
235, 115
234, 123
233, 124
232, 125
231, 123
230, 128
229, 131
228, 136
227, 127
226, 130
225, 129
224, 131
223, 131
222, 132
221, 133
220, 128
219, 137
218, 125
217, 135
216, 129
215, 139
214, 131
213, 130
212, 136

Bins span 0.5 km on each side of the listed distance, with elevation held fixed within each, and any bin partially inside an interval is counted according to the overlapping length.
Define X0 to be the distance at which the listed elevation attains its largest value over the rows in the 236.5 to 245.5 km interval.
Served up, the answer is 239 km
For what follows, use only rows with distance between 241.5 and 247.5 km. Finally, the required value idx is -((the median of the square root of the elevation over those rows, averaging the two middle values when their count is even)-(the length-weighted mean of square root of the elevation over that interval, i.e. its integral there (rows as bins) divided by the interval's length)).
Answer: -0.01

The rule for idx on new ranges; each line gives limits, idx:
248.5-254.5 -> 0.03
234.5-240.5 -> -0.02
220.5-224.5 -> 0.01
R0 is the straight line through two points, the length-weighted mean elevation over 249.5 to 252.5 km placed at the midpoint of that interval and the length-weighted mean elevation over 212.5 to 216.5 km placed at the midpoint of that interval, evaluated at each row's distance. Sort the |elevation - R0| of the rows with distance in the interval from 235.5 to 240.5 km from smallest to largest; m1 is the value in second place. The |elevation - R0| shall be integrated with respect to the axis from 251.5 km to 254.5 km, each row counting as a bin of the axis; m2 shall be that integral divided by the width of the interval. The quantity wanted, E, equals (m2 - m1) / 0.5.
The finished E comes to -21.8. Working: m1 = 13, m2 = 1.7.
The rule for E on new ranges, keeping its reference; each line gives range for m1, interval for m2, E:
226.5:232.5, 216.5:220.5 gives -14.1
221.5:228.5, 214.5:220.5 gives -9.7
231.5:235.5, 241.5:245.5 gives -18.4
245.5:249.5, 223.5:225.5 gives 20.1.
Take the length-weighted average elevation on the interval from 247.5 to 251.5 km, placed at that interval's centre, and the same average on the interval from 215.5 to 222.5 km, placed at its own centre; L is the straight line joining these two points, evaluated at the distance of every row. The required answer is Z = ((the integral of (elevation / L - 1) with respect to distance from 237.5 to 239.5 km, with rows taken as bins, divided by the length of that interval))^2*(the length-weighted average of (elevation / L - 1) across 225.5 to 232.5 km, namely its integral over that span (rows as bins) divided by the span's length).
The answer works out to 0.0019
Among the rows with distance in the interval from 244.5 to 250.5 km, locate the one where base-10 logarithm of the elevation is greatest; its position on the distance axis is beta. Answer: 245 km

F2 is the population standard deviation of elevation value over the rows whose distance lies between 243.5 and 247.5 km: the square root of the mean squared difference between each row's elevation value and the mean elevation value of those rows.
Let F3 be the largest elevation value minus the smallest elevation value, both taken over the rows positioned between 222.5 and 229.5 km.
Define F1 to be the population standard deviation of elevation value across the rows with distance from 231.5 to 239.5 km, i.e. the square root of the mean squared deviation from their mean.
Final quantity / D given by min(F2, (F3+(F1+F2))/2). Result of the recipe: 3.1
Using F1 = 4.4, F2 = 3.1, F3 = 9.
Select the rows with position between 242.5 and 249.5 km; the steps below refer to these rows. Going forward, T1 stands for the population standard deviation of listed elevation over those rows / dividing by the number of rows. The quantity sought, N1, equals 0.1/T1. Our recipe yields 0.020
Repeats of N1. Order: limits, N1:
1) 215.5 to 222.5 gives 0.026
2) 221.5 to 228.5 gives 0.039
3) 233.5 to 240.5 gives 0.026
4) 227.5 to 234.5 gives 0.022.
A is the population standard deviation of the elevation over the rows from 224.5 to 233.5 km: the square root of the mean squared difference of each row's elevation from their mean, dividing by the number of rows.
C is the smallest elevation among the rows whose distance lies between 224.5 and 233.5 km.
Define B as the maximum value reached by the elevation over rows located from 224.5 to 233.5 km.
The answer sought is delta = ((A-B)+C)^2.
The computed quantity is 85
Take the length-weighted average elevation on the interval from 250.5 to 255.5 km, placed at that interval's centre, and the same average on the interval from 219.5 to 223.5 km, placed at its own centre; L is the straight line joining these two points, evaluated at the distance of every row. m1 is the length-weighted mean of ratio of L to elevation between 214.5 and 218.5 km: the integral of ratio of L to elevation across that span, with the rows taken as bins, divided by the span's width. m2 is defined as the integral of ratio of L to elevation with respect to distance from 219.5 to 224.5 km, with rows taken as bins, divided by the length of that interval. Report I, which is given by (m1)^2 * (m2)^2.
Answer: 1.10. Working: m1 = 1.052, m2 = 0.99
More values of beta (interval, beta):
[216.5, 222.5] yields 219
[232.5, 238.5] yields 233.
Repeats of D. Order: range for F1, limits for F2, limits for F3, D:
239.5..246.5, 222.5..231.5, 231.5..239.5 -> 3.3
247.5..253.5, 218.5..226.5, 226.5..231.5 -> 2.6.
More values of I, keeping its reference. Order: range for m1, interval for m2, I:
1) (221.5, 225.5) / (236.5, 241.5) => 0.81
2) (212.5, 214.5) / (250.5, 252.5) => 1.25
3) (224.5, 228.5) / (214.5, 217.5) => 0.97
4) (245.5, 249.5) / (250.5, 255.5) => 1.00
